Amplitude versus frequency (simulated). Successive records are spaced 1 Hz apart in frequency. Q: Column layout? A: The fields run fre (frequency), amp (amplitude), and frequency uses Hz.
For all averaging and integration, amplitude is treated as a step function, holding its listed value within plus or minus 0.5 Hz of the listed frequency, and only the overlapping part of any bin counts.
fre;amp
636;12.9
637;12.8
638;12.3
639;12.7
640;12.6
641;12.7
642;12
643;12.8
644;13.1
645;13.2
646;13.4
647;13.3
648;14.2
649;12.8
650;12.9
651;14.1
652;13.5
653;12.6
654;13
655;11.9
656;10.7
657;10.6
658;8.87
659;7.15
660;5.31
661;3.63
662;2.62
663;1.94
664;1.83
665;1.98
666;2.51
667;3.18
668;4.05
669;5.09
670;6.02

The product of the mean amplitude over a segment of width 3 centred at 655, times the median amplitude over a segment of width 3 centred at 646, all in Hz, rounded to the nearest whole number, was 158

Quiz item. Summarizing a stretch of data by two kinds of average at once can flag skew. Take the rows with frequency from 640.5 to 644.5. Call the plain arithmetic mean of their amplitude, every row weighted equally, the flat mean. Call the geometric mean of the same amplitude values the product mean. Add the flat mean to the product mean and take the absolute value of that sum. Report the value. 25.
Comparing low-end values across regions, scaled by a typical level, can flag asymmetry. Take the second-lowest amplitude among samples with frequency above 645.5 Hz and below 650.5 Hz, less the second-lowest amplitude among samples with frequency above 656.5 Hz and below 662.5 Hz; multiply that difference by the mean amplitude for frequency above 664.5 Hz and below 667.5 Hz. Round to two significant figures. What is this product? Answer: 24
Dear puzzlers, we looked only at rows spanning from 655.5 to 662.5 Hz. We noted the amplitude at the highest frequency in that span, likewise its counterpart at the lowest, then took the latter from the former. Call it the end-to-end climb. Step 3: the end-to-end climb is -8.1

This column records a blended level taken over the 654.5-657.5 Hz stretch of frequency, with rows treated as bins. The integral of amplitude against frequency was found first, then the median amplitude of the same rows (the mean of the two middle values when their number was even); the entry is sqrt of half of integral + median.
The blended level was 4.7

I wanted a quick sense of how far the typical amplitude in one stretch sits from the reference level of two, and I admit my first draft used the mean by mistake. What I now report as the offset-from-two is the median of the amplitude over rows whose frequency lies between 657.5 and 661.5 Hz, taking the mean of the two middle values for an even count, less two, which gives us 4.2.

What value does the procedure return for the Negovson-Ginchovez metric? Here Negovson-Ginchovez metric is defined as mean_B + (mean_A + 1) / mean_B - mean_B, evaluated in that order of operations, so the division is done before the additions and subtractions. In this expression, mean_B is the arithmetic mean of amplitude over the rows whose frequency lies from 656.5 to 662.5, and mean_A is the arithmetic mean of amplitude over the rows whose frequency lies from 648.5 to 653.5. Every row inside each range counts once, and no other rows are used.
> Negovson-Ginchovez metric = 2.2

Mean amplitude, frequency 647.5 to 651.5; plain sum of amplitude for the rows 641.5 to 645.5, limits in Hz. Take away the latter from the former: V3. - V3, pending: -38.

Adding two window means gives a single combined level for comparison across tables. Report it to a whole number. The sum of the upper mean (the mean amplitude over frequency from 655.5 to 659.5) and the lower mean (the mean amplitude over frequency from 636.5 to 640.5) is 22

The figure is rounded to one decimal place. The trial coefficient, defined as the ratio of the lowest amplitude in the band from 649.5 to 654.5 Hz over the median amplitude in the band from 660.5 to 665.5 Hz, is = 6.4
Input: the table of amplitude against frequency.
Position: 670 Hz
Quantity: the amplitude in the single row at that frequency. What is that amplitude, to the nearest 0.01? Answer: 6.02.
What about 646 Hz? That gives 13.40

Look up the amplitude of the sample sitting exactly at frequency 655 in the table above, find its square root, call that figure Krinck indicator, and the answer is 3.45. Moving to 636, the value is 3.59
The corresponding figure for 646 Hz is 3.66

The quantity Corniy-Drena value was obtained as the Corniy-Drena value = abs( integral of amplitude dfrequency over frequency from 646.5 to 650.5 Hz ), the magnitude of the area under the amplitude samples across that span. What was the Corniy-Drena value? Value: 53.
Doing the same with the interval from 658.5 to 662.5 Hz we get 19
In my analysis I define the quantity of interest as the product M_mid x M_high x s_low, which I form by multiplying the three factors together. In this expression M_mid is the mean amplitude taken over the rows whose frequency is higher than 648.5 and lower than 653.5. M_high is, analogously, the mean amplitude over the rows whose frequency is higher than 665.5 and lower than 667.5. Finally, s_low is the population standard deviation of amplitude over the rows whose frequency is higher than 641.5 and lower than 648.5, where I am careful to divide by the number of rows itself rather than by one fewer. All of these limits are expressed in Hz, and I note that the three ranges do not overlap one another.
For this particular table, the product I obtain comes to 23.0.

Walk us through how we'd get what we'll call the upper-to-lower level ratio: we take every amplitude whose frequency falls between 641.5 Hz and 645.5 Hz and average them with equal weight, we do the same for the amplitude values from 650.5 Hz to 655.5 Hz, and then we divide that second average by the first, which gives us 1.0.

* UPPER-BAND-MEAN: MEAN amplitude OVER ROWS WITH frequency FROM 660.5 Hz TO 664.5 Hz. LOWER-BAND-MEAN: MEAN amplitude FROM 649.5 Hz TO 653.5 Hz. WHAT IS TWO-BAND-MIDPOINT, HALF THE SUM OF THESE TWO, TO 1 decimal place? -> 7.9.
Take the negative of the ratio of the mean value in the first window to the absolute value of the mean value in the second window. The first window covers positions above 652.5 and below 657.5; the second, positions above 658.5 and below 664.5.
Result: -3.1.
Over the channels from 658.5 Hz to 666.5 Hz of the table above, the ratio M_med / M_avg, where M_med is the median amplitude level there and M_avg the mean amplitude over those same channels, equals 0.76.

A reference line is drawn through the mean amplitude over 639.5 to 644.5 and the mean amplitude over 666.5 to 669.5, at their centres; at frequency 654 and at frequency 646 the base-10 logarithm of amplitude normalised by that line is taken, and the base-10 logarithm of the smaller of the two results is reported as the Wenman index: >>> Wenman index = -1.14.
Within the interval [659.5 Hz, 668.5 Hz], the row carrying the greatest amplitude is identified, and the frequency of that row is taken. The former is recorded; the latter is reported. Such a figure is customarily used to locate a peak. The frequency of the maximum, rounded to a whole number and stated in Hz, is 660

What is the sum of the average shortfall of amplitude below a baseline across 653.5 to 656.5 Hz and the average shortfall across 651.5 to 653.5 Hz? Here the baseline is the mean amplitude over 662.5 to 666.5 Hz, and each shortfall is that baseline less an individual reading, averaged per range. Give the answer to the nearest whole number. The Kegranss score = -21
